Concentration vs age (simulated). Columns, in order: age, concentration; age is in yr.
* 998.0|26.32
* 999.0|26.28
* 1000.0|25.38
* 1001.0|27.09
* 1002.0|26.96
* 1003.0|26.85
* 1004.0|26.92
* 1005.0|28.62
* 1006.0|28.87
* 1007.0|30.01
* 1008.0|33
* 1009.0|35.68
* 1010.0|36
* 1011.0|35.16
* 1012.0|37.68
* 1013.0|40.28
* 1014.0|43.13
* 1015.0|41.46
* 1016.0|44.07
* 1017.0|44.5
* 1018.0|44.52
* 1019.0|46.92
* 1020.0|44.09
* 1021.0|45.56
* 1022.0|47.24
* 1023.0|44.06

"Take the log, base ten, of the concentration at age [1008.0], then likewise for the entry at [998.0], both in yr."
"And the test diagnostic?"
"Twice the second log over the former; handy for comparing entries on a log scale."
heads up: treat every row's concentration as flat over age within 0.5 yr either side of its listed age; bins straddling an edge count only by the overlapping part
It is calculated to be 1.87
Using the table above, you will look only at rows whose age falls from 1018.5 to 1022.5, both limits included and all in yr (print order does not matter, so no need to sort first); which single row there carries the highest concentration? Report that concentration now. 47.24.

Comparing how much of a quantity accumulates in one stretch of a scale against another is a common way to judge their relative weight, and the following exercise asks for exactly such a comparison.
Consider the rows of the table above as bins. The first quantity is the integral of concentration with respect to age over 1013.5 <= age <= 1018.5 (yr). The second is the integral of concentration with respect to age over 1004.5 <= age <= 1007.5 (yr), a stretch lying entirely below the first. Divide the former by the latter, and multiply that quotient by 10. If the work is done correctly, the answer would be 25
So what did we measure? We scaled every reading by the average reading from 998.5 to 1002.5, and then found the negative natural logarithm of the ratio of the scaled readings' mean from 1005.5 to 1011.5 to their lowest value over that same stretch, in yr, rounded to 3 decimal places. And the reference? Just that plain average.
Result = -0.137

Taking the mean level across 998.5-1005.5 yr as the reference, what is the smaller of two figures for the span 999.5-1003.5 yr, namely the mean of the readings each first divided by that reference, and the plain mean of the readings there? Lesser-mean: 1.0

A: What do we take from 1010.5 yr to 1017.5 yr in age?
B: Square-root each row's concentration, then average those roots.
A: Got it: 6.4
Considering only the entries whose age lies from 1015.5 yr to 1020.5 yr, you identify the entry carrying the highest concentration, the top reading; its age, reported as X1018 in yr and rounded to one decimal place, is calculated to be 1019.0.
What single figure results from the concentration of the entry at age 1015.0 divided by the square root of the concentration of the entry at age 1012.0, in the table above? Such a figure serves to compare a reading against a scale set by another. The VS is 6.75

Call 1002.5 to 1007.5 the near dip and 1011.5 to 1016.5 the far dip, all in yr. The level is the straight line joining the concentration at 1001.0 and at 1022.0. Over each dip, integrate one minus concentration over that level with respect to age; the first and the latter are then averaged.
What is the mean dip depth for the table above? 0.11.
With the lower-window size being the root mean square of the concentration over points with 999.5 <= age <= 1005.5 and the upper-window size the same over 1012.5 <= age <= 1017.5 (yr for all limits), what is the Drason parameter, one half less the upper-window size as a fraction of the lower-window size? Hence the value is -1.08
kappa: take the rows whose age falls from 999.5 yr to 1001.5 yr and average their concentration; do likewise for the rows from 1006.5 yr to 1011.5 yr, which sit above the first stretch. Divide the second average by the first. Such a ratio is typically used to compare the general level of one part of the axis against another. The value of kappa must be 1.29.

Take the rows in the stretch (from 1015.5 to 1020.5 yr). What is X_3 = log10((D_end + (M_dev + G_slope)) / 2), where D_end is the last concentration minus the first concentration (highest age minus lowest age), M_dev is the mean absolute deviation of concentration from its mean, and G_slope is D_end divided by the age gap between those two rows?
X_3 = -0.4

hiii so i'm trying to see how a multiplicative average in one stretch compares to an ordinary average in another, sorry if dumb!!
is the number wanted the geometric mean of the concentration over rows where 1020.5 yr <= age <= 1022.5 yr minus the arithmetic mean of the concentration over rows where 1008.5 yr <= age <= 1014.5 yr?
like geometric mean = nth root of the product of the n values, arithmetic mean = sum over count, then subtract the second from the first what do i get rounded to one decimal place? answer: 8.4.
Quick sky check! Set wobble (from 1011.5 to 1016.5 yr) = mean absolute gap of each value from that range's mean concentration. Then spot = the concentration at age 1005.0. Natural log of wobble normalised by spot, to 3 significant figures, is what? -2.73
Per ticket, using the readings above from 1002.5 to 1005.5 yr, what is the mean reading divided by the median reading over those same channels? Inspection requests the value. 1.02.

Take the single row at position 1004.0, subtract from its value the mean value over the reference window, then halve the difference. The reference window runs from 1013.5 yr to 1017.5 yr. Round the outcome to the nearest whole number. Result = -8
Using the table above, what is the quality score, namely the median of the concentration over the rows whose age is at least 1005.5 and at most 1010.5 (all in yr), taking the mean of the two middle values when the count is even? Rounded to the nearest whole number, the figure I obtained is 33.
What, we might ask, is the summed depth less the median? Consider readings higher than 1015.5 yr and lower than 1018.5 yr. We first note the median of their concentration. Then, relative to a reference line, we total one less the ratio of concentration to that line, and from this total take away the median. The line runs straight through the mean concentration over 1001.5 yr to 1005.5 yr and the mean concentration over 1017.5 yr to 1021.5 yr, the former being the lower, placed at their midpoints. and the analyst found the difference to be -44.6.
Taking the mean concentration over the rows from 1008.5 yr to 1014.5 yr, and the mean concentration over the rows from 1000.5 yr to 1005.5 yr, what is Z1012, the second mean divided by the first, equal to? 0.72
